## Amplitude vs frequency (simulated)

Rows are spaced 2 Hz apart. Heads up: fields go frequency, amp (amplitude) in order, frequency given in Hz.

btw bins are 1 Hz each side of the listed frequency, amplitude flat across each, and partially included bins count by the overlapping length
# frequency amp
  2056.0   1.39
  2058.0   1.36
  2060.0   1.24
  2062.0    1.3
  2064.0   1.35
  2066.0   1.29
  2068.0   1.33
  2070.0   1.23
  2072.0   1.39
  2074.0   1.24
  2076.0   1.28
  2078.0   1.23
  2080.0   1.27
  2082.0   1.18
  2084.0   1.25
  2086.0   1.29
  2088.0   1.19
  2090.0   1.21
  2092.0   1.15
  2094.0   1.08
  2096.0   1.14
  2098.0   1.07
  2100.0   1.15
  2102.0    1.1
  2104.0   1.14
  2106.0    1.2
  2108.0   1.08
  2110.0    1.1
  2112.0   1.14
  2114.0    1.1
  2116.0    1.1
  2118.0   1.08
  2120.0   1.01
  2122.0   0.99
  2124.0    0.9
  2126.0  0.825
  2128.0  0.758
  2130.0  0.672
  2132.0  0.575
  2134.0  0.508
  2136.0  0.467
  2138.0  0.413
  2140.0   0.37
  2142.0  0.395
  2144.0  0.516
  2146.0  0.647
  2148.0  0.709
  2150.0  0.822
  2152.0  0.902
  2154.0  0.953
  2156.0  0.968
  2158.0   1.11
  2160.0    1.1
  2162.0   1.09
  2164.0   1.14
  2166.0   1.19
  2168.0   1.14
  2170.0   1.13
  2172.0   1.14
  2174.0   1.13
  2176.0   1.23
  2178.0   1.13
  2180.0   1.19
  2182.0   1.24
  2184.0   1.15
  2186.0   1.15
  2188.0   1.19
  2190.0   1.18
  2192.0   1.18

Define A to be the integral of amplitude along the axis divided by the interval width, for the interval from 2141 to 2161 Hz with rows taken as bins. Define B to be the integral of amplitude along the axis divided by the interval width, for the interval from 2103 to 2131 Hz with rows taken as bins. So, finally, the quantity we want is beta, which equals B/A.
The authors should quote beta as 1.24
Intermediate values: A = 0.8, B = 1.01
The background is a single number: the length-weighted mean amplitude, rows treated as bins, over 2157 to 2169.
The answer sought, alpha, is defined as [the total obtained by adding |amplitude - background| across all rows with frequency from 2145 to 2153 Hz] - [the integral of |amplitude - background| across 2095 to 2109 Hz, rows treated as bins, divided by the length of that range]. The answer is 1.4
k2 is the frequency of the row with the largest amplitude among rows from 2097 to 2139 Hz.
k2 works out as 2106.0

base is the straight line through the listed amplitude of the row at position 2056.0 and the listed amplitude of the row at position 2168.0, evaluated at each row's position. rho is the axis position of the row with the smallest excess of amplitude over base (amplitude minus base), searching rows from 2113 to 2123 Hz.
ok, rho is 2122.0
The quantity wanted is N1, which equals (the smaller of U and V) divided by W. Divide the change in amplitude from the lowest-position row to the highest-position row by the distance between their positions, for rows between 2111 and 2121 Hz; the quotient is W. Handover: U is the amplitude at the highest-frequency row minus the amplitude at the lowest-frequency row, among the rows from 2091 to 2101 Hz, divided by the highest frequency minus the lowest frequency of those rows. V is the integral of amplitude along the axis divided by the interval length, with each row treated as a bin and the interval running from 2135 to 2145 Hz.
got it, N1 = 0.0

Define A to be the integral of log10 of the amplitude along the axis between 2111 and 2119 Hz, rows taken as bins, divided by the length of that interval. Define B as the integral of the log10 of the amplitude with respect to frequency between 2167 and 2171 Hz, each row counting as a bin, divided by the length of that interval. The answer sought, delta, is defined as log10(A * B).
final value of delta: -2.6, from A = 0.04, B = 0.055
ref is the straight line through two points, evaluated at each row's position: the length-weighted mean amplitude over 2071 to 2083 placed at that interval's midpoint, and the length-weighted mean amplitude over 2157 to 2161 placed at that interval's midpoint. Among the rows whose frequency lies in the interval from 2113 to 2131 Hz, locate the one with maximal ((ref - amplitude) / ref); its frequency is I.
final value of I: 2130.0 Hz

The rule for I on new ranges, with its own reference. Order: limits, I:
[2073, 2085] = 2082.0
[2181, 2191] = 2184.0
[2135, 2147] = 2140.0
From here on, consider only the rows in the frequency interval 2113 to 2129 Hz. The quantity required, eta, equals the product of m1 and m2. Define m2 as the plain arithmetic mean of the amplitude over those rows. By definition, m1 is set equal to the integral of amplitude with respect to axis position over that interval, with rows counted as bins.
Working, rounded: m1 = 15.5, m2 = 0.97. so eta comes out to 15.1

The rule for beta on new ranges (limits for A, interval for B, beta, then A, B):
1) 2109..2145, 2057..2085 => 1.66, 0.8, 1.28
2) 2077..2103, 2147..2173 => 0.87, 1.2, 1.03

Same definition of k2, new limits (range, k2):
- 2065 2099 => 2072.0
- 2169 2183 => 2182.0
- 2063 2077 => 2072.0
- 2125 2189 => 2182.0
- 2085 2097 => 2086.0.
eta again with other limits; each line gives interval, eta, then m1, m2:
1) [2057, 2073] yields 27.5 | 21.0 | 1.31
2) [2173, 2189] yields 22.1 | 18.8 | 1.18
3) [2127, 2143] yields 4.3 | 8.3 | 0.52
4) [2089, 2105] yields 20.4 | 18.1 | 1.13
